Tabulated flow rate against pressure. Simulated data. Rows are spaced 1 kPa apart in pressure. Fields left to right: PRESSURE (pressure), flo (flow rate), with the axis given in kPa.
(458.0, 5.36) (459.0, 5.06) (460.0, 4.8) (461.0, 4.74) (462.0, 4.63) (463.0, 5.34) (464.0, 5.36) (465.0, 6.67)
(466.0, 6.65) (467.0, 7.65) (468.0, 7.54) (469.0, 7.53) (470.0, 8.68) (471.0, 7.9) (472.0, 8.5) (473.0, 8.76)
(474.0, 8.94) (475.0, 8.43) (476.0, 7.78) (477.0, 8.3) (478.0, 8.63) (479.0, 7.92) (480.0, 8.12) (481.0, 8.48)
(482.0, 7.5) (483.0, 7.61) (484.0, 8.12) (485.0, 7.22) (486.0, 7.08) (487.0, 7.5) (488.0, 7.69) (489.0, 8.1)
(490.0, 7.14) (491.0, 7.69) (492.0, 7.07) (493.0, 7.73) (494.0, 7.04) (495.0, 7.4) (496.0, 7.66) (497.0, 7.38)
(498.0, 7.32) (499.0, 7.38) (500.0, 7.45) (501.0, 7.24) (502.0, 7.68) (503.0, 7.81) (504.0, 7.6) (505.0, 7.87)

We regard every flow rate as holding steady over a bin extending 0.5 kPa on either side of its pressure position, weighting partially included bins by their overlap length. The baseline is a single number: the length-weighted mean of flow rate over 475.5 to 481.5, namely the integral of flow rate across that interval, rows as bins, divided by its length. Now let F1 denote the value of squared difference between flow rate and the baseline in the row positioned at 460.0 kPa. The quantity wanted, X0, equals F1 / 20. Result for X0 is 0.580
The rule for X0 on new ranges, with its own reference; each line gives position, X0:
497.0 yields 0.034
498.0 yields 0.039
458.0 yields 0.405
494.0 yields 0.068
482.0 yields 0.025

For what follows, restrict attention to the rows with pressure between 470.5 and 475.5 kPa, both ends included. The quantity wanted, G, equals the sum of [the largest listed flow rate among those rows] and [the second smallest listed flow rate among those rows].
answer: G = 17.4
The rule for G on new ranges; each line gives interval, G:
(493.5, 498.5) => 15.0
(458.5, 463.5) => 10.1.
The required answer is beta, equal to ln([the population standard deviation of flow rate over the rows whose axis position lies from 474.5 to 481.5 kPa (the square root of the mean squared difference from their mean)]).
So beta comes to -1.2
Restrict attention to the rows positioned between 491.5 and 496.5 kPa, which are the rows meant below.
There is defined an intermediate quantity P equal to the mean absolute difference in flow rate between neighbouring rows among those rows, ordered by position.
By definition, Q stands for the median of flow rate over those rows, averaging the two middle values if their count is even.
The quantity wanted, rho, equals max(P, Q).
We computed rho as 7.4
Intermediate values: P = 0.49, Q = 7.4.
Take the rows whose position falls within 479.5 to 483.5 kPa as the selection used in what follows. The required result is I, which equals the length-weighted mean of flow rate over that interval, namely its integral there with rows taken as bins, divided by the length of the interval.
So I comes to 7.9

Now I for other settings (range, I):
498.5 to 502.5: 7.4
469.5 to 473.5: 8.5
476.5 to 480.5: 8.2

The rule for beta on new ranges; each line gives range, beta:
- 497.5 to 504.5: -1.7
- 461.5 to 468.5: 0.1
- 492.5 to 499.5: -1.6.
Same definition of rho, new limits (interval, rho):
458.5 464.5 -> 4.9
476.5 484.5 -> 8.1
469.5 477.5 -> 8.5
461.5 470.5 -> 6.7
